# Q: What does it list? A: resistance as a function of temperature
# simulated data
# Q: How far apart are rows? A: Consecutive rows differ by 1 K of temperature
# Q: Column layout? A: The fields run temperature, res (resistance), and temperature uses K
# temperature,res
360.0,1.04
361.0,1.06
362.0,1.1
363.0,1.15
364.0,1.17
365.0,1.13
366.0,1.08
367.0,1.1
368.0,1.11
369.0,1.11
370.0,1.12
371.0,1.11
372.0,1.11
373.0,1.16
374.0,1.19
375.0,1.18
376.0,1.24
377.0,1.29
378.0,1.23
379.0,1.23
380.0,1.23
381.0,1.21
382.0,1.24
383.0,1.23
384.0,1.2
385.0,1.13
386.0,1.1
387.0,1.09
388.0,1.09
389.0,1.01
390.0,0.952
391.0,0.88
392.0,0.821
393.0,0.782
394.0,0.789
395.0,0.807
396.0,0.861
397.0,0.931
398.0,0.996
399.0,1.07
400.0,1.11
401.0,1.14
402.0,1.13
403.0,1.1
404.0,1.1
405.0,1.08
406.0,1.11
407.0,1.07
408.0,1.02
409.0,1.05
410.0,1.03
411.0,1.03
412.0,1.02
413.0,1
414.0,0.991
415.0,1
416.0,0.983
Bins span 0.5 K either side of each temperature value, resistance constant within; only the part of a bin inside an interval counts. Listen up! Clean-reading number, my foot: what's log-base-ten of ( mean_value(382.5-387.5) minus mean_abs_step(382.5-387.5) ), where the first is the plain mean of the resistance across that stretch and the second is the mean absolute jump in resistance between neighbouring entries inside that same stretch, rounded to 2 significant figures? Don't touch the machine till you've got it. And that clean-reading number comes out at 0.047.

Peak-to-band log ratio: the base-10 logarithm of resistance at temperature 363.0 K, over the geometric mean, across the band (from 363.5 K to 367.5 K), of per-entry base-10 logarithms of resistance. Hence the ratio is 1.3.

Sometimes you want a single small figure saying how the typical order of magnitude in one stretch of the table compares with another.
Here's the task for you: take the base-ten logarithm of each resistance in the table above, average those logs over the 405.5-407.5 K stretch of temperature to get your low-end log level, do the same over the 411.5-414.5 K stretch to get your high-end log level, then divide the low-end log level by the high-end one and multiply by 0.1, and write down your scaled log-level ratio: 2.4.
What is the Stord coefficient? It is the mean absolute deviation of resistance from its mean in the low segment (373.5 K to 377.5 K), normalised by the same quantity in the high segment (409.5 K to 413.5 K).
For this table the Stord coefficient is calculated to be 4.0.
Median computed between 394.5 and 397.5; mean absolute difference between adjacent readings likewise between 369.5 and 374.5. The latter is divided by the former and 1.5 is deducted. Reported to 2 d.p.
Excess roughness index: -1.47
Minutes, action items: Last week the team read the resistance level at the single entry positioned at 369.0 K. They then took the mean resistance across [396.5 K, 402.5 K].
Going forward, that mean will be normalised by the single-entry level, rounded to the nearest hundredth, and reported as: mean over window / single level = 0.96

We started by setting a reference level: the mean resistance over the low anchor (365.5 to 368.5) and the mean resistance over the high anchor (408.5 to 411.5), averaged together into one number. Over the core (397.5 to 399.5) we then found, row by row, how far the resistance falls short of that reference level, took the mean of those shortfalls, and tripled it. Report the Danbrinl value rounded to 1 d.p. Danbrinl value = 0.1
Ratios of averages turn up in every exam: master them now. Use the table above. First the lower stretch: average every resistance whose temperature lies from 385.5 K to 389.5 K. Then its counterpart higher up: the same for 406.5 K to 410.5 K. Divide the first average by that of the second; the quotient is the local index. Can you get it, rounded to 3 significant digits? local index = 1.03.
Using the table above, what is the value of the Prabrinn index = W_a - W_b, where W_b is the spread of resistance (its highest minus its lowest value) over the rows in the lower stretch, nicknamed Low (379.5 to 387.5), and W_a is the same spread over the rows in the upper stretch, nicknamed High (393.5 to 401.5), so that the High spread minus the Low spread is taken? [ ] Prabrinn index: 0.20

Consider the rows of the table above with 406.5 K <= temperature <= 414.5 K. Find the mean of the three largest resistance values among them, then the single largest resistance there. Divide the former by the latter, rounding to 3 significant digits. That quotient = 0.981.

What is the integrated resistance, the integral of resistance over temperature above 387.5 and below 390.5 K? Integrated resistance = 3.05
